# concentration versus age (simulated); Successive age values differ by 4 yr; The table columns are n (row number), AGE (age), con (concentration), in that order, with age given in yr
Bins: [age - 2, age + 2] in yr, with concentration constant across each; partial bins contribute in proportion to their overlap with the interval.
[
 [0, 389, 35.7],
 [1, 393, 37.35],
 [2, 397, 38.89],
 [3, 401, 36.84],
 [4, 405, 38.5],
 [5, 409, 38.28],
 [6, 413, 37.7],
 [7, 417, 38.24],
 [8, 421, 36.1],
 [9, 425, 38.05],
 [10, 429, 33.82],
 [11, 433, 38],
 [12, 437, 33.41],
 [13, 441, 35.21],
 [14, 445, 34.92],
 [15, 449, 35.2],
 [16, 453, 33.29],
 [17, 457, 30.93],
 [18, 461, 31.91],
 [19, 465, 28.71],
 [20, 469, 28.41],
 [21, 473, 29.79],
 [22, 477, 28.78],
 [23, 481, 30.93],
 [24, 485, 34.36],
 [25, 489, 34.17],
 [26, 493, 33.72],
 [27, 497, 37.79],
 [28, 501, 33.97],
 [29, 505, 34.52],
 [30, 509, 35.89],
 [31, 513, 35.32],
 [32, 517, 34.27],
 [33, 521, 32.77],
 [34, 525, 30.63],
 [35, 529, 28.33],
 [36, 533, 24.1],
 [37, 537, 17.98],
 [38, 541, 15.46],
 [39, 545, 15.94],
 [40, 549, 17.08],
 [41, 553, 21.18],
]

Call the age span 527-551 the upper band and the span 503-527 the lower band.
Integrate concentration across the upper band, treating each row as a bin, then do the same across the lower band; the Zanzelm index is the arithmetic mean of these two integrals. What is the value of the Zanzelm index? 645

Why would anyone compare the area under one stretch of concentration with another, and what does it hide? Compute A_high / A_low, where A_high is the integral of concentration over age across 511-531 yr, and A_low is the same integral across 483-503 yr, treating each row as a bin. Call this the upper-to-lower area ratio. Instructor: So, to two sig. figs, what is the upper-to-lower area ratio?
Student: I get 0.93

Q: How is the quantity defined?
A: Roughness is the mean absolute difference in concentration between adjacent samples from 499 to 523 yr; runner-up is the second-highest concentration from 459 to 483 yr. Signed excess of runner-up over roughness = 30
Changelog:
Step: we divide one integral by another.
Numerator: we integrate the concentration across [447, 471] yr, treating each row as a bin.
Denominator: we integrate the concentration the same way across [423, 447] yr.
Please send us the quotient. 0.88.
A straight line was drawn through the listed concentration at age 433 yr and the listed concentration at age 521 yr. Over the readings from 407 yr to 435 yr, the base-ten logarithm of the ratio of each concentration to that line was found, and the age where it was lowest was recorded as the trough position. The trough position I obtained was 429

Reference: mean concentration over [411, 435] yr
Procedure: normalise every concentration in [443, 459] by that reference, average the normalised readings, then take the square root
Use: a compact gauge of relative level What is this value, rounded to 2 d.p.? 0.95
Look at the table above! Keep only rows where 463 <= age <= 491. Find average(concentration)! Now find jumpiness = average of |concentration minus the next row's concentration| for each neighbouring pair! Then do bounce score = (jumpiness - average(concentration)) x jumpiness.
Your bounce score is -41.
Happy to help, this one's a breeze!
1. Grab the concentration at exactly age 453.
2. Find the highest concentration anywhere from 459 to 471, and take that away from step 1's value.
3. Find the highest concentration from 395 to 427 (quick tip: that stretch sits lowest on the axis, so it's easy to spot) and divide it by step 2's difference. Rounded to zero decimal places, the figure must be 28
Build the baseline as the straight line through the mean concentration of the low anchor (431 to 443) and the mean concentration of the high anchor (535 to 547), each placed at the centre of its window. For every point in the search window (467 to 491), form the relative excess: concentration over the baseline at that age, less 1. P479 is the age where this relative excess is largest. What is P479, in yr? 489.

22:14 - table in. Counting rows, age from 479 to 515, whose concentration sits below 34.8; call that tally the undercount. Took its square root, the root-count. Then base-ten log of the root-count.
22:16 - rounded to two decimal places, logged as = 0.39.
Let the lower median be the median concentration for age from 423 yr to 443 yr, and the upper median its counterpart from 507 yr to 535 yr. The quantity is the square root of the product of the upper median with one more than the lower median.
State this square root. 34.4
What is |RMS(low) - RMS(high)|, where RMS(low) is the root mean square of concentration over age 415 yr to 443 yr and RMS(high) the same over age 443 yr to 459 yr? 2.5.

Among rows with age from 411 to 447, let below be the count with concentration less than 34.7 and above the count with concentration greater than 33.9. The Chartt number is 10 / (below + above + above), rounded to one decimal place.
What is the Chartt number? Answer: 0.6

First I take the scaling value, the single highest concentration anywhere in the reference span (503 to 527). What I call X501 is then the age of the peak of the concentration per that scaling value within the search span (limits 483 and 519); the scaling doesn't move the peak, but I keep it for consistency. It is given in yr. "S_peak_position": 497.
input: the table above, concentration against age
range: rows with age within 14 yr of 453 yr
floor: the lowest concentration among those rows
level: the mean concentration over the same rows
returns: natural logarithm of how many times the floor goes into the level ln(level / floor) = 0.136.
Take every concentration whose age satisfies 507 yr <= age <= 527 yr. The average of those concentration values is 34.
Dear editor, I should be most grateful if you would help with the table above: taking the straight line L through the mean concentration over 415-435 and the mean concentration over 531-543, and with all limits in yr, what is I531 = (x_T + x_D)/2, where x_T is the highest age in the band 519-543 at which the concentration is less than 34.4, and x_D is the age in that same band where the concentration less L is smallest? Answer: 541 yr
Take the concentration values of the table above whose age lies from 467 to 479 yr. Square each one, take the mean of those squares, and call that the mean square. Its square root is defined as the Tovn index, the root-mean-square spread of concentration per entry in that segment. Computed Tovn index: 29.0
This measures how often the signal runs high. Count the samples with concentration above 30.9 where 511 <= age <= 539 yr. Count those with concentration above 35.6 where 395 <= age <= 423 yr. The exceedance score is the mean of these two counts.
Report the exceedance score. 5.0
